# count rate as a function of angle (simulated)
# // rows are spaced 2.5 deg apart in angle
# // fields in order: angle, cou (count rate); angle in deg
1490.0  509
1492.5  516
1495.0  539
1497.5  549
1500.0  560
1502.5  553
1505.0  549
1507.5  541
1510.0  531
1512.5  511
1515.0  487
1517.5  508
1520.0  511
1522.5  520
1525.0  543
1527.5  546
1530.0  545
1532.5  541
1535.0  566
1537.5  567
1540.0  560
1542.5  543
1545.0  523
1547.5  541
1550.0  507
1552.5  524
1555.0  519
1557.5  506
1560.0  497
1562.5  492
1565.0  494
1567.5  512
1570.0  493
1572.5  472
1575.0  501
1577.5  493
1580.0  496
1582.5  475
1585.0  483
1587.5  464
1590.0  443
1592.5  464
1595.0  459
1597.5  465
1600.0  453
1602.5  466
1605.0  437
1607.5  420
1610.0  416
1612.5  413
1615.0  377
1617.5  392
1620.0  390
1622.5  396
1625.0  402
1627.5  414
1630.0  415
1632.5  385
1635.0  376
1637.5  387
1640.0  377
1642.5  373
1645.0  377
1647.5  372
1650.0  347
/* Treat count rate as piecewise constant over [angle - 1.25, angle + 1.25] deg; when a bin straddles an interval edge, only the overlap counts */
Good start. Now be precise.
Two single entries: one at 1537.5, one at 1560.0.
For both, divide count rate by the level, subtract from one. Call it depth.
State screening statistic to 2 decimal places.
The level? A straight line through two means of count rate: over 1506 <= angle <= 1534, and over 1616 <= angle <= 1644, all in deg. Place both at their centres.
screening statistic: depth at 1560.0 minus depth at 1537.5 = 0.08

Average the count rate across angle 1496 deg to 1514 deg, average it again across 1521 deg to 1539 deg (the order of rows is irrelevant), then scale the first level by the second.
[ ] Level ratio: 0.99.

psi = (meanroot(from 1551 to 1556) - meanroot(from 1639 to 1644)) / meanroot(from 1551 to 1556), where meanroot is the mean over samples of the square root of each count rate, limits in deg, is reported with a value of 0.152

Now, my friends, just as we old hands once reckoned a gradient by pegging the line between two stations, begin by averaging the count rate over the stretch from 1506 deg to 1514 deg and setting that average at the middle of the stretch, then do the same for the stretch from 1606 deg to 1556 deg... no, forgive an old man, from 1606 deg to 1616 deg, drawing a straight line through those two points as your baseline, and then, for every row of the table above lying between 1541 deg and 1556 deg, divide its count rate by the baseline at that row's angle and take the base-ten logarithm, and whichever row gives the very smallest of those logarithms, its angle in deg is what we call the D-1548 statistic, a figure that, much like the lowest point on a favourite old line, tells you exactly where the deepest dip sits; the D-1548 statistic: 1550.0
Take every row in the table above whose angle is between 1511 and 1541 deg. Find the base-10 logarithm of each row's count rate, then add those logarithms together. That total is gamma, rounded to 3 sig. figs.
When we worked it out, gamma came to 32.7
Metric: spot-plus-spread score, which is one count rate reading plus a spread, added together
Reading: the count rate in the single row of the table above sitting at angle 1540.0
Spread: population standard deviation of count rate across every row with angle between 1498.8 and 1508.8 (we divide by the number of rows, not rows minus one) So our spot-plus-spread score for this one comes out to 567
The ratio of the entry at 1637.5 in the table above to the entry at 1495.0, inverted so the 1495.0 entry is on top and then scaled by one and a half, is 2.09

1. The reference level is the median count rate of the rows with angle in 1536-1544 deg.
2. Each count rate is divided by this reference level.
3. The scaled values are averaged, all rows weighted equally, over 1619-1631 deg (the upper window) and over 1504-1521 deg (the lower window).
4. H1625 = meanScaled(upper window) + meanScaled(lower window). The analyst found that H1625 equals 1.65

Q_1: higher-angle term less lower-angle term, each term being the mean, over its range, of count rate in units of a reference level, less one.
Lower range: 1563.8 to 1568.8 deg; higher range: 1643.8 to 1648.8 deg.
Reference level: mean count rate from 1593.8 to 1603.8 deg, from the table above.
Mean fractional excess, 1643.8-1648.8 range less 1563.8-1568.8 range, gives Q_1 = -0.28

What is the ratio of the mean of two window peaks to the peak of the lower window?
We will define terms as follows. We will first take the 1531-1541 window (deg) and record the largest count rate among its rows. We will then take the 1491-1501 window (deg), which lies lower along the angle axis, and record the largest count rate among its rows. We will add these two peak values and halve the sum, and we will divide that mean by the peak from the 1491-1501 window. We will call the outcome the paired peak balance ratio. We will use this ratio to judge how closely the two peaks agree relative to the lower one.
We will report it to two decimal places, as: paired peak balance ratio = 1.01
